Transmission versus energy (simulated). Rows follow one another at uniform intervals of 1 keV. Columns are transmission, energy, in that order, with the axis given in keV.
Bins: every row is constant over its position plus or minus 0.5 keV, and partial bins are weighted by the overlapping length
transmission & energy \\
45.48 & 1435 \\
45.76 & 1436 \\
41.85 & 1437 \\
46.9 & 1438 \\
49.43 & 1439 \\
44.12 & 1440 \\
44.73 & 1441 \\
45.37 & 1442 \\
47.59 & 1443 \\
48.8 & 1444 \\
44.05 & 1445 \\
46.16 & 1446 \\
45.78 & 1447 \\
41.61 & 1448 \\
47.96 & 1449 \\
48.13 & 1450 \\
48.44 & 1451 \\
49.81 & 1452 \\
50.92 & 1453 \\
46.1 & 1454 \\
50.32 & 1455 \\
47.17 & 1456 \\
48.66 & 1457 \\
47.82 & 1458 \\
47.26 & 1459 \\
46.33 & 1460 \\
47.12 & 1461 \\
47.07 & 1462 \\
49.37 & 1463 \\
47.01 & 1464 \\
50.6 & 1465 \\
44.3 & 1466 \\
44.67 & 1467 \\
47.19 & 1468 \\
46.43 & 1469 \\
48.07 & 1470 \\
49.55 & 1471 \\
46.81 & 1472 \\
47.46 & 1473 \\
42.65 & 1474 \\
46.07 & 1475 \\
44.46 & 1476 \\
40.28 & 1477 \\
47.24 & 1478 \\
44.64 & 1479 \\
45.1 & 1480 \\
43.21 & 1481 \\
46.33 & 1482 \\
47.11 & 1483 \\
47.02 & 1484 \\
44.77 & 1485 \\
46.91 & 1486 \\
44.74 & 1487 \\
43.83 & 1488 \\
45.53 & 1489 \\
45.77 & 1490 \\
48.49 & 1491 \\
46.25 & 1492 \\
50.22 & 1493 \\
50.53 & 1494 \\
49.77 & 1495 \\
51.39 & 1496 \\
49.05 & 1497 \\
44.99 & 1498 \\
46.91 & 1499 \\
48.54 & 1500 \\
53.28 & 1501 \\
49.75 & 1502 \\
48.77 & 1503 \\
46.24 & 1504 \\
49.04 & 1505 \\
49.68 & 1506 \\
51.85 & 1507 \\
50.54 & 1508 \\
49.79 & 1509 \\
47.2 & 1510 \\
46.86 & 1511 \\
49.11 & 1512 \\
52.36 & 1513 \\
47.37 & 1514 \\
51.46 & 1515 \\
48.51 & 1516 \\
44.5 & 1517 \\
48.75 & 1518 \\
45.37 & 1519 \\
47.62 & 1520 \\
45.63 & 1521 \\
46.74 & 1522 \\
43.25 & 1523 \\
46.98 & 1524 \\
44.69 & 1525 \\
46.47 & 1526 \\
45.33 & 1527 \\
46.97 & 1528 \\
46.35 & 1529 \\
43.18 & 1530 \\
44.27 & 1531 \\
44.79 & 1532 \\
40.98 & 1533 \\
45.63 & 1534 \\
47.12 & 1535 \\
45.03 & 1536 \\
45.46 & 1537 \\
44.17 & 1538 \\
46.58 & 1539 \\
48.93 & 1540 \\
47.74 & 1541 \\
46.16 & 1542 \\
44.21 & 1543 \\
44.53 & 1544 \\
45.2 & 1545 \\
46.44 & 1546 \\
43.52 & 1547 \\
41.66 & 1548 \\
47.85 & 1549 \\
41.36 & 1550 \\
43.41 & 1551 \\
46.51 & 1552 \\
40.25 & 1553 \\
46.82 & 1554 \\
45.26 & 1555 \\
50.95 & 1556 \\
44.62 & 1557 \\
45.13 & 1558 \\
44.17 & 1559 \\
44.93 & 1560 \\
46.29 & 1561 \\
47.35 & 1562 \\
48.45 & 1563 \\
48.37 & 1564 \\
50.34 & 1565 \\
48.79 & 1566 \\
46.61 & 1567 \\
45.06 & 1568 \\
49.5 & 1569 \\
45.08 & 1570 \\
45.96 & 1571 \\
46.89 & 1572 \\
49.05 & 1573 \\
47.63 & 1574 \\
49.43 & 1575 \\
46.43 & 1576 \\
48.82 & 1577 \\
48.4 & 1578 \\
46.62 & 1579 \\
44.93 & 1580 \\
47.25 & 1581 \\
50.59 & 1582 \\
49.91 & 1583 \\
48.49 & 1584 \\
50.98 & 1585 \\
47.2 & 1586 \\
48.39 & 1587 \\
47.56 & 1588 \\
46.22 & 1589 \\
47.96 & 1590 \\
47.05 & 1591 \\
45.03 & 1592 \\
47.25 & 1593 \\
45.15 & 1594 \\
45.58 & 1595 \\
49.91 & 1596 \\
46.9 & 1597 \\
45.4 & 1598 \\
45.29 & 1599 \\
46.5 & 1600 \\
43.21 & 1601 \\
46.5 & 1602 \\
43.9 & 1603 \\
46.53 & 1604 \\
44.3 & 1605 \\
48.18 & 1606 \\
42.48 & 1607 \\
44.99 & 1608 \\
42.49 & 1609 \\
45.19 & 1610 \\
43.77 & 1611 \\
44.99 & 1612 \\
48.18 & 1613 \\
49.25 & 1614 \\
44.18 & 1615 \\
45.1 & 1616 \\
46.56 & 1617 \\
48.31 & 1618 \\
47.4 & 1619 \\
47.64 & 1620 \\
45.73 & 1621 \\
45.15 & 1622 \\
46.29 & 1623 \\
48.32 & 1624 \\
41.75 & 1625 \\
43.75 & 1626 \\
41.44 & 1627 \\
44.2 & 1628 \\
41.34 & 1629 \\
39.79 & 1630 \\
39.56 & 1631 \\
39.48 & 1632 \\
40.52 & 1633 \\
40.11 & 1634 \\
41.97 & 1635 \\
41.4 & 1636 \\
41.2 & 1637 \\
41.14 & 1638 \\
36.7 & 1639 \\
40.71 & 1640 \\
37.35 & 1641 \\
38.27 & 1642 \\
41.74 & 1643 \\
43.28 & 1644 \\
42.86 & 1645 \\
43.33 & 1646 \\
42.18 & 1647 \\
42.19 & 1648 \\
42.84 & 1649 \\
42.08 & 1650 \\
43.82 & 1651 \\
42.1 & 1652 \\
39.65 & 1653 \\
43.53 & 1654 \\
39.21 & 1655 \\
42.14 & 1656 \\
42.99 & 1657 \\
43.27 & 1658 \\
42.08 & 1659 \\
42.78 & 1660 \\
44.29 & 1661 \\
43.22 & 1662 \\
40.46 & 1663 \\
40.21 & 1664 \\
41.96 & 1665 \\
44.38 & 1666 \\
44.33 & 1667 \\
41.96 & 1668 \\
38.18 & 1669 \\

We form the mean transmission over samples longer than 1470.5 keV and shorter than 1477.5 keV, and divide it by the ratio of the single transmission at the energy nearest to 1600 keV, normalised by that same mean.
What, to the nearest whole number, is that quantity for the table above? 44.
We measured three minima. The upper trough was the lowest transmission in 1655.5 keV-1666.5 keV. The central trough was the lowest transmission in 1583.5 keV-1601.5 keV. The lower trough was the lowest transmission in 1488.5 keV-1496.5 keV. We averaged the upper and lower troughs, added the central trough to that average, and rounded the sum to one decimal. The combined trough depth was 86.1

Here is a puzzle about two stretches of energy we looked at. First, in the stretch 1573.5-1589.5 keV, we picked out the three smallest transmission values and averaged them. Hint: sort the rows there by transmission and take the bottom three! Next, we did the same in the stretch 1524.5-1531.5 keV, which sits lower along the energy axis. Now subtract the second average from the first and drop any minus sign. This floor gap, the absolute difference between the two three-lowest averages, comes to 1.8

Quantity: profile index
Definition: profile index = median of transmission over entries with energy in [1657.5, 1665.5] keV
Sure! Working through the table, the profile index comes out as 42.4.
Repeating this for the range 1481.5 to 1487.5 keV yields 46.6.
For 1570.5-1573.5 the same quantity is 46.9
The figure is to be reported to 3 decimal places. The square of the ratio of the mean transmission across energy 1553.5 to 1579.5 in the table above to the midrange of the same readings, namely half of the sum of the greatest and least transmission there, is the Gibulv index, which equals 0.985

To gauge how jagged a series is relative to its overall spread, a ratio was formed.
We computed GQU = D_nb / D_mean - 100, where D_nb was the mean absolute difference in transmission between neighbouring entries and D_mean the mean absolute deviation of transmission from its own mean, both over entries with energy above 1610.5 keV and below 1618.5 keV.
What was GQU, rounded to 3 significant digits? -98.8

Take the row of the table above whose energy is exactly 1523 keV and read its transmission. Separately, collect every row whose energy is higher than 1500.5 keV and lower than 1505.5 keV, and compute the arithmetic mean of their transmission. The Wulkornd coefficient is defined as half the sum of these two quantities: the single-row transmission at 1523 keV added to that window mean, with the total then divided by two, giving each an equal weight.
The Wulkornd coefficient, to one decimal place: 46.3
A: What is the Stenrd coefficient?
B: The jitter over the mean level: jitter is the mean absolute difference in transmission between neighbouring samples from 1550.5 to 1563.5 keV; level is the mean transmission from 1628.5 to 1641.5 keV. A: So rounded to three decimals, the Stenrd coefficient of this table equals 0.073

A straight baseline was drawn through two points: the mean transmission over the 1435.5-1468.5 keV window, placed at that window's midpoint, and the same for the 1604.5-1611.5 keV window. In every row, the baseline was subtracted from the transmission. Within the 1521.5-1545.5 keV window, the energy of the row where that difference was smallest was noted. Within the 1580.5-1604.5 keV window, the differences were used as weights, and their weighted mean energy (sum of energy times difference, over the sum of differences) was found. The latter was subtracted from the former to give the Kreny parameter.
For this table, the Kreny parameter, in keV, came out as -55.9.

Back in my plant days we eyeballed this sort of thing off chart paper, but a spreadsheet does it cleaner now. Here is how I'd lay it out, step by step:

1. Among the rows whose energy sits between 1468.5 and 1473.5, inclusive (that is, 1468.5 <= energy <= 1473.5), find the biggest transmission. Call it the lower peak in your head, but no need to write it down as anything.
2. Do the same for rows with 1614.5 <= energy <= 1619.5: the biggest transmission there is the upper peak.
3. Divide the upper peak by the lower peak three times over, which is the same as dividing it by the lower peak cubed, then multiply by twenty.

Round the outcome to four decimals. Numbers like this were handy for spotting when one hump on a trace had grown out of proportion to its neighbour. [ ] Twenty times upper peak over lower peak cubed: 0.0079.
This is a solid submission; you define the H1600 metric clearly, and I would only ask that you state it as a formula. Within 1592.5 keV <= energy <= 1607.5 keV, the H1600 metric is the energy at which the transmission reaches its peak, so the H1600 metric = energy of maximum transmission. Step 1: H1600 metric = 1596 keV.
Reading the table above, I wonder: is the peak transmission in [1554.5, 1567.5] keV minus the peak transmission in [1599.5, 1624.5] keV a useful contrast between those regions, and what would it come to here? 1.7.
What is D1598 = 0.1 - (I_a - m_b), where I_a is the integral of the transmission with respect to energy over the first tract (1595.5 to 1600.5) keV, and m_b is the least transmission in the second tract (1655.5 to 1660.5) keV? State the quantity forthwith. -192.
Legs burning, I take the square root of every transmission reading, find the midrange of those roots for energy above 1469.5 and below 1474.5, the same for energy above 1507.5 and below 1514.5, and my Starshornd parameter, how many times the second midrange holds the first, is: 1.04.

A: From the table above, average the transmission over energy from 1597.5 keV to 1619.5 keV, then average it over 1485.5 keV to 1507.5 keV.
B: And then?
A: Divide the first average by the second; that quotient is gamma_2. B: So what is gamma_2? 0.94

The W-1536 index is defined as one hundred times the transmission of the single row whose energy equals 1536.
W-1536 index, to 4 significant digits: 4503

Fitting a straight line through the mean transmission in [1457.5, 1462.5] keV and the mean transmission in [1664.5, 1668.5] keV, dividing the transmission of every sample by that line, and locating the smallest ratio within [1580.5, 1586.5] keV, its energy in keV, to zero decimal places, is 1581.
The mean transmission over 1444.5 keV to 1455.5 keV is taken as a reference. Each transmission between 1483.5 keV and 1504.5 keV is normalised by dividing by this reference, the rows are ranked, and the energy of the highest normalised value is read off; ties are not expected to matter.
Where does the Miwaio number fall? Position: 1501 keV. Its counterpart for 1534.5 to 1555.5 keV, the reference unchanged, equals 1540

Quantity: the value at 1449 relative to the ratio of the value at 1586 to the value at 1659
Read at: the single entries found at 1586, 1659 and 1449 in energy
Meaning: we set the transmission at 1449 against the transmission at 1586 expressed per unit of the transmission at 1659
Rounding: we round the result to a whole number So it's 43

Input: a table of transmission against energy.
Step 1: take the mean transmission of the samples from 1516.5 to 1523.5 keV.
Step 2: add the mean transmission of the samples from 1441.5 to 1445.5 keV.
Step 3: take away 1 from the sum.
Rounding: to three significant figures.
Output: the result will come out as 91.4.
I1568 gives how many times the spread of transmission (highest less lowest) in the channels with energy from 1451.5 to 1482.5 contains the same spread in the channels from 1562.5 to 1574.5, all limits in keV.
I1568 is 2.0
